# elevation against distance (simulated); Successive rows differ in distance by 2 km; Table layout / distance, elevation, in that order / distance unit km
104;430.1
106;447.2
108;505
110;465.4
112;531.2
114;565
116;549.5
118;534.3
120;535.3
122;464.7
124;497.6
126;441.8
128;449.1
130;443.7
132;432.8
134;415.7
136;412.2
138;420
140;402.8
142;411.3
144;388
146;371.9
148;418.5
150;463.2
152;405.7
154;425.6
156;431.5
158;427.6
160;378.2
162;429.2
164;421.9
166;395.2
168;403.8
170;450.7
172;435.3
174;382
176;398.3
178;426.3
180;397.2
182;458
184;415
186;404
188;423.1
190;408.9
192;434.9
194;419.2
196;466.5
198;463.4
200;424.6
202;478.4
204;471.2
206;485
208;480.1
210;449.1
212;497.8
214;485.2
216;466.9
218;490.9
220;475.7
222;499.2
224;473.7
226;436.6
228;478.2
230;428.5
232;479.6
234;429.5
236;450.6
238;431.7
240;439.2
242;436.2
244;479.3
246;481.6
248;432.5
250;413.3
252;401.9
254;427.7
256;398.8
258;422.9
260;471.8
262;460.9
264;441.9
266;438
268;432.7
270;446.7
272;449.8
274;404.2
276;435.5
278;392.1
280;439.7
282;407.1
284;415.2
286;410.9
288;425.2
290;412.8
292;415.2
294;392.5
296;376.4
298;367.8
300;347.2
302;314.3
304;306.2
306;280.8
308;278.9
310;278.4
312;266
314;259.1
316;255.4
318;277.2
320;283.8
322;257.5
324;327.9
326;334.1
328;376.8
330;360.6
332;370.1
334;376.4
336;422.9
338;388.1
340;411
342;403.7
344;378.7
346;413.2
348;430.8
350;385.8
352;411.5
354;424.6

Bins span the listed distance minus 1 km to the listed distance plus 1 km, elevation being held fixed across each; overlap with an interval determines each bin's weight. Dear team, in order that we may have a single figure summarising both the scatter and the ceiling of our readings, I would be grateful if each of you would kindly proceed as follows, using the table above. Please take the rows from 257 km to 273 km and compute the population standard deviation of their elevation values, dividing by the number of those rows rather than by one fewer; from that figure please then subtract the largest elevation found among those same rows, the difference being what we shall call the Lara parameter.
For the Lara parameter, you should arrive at -457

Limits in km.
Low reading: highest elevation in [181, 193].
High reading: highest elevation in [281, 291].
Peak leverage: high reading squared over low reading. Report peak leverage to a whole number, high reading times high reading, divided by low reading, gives 395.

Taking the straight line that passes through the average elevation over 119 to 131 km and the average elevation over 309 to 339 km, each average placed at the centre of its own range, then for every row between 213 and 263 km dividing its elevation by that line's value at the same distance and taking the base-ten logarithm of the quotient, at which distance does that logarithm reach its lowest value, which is 252 km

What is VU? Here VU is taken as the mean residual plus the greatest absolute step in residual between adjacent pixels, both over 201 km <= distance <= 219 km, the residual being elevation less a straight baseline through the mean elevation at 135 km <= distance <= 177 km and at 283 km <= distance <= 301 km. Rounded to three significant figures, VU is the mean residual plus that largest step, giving 121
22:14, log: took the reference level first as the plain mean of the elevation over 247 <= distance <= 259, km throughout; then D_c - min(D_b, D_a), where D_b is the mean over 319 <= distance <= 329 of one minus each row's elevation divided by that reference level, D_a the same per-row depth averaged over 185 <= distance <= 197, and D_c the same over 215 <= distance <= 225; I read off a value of -0.13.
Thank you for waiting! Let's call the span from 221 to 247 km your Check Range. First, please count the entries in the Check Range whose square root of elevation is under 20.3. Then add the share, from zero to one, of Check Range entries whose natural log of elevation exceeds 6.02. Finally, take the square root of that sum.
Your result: 1.0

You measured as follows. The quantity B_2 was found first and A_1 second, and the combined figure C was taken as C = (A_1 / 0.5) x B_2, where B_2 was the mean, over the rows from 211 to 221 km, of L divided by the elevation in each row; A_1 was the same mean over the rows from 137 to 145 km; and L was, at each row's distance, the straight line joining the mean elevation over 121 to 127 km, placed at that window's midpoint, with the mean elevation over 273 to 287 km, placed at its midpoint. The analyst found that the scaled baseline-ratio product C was 2.06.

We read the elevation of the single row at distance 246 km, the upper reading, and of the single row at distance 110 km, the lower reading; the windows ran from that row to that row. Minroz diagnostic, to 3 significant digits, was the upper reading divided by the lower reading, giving 1.03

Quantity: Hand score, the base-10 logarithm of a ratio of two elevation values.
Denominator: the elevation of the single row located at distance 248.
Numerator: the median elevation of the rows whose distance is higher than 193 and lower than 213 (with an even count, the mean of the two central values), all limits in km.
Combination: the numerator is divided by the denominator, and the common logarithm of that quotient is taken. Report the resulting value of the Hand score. 0.035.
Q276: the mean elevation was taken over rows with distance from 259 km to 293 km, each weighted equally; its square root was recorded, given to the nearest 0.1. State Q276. 20.7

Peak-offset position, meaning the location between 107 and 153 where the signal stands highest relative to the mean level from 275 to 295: 114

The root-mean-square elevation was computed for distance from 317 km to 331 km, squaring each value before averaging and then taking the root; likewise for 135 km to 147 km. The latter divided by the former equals 1.3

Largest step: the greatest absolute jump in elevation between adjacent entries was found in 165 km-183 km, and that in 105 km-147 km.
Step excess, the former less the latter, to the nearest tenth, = -9.8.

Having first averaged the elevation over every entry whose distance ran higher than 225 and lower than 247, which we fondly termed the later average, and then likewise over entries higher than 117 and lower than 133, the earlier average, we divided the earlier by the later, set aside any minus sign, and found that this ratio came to 1.05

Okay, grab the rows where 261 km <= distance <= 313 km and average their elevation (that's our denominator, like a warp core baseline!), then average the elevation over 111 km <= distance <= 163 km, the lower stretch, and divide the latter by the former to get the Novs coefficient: 1.16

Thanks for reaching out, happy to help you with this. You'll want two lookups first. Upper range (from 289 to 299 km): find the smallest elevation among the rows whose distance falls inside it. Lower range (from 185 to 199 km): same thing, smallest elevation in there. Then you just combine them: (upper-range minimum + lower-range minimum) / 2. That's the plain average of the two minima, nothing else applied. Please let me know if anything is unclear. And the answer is 386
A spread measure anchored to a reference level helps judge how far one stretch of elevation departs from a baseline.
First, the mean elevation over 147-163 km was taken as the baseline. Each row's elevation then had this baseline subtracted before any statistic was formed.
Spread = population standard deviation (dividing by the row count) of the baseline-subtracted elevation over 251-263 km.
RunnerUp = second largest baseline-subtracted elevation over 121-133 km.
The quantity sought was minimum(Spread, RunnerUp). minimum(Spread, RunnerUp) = 27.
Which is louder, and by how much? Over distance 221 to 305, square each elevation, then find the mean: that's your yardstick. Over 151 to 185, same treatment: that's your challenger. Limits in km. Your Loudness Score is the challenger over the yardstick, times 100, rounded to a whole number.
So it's 96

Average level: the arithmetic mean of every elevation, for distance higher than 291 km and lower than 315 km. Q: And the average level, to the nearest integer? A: 324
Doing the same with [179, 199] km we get 429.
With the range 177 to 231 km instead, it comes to 453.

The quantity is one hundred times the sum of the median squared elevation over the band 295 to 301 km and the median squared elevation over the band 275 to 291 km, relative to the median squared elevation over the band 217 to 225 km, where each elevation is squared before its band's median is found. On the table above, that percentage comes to 131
